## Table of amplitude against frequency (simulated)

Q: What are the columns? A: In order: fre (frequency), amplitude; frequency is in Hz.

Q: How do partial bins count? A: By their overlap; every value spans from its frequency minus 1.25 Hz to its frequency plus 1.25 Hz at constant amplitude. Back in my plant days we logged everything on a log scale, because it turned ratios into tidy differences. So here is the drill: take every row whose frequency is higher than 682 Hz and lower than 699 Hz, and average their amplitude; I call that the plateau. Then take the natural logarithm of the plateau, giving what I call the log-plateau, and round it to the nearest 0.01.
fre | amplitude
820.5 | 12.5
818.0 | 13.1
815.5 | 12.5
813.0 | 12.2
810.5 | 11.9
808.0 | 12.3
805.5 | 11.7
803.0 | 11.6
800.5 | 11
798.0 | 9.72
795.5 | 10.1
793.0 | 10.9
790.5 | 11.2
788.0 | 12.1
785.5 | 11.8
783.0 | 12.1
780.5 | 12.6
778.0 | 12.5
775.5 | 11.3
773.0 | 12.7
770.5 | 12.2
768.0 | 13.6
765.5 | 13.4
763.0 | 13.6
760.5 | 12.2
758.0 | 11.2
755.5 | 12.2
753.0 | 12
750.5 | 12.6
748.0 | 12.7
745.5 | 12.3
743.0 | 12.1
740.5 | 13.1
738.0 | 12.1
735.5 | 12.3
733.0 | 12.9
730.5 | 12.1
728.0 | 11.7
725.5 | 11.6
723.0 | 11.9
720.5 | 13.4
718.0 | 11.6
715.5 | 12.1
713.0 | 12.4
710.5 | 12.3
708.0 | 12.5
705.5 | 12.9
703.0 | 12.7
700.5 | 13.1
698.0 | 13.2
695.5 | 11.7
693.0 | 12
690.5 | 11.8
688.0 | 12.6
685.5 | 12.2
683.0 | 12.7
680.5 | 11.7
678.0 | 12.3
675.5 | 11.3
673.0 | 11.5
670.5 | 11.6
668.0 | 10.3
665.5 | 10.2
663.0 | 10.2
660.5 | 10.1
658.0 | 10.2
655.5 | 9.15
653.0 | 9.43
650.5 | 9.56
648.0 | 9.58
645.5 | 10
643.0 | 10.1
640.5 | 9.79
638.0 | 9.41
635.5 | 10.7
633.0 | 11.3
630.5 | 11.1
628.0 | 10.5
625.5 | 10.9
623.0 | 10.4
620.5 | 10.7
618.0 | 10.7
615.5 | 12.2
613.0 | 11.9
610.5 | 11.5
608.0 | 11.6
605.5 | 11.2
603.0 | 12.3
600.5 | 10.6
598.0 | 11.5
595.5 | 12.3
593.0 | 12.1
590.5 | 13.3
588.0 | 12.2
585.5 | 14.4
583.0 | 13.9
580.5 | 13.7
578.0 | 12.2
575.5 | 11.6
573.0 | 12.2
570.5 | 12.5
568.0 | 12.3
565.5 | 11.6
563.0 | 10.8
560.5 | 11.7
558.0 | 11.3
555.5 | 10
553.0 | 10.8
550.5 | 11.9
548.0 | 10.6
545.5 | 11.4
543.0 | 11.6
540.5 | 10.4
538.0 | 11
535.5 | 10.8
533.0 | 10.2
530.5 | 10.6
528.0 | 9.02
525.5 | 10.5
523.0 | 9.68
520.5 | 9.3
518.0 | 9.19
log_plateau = 2.51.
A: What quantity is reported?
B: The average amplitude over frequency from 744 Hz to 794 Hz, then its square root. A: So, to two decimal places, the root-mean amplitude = 3.50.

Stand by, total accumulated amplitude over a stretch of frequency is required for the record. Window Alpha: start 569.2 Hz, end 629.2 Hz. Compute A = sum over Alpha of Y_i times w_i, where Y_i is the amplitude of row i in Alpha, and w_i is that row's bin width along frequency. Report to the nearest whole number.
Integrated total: 716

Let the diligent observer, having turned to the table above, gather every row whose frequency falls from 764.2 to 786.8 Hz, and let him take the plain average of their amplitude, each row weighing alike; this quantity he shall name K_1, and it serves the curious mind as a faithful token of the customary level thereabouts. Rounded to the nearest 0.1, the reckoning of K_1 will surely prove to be 12.5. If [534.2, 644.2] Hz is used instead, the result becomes 11.5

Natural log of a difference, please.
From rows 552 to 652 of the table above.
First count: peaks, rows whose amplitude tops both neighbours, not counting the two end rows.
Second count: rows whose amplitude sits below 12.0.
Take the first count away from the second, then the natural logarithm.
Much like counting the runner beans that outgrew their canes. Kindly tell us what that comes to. 2.77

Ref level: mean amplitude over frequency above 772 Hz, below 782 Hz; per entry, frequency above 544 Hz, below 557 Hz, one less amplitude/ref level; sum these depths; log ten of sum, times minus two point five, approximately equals 0.7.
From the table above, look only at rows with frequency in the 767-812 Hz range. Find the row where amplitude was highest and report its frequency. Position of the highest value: 768.0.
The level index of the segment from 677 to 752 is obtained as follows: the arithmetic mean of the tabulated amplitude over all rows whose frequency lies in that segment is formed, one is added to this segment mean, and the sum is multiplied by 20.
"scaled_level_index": 267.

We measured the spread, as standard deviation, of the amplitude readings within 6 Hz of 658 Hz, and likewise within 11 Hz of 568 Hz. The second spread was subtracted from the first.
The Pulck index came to -0.1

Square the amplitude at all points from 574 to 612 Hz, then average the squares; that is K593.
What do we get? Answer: 152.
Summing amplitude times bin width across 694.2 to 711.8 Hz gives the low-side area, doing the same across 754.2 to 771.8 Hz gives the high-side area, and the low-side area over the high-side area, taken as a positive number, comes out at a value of 1.00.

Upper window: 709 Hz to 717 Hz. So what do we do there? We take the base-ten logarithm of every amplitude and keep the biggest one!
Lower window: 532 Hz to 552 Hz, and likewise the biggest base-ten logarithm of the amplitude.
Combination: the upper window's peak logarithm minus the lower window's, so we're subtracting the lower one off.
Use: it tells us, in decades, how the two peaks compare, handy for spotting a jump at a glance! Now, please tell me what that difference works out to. 0.02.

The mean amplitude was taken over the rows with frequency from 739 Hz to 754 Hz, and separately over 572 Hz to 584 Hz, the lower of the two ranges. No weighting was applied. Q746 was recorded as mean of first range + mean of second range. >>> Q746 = 25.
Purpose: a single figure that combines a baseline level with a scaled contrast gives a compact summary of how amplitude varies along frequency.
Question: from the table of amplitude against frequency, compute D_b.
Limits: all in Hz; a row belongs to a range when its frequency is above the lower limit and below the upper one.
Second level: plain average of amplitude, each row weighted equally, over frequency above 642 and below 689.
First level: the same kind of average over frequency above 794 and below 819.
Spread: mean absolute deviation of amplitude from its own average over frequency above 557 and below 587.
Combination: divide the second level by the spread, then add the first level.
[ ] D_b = 24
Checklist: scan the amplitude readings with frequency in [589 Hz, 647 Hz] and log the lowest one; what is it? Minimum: 9.41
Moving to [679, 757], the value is 11.6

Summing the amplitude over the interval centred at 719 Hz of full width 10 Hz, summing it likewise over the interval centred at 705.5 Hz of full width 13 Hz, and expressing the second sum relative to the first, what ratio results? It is 1.30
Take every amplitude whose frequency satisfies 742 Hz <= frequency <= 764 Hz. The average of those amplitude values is 12.3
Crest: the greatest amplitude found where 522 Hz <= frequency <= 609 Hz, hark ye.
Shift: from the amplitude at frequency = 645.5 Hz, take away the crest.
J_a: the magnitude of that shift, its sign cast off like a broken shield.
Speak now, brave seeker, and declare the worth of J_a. 4.4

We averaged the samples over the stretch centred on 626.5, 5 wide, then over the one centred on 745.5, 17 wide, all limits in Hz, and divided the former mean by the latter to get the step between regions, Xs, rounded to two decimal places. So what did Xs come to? 0.86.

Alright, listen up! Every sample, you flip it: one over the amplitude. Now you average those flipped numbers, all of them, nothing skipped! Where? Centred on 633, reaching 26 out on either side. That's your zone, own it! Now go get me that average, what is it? 0.096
